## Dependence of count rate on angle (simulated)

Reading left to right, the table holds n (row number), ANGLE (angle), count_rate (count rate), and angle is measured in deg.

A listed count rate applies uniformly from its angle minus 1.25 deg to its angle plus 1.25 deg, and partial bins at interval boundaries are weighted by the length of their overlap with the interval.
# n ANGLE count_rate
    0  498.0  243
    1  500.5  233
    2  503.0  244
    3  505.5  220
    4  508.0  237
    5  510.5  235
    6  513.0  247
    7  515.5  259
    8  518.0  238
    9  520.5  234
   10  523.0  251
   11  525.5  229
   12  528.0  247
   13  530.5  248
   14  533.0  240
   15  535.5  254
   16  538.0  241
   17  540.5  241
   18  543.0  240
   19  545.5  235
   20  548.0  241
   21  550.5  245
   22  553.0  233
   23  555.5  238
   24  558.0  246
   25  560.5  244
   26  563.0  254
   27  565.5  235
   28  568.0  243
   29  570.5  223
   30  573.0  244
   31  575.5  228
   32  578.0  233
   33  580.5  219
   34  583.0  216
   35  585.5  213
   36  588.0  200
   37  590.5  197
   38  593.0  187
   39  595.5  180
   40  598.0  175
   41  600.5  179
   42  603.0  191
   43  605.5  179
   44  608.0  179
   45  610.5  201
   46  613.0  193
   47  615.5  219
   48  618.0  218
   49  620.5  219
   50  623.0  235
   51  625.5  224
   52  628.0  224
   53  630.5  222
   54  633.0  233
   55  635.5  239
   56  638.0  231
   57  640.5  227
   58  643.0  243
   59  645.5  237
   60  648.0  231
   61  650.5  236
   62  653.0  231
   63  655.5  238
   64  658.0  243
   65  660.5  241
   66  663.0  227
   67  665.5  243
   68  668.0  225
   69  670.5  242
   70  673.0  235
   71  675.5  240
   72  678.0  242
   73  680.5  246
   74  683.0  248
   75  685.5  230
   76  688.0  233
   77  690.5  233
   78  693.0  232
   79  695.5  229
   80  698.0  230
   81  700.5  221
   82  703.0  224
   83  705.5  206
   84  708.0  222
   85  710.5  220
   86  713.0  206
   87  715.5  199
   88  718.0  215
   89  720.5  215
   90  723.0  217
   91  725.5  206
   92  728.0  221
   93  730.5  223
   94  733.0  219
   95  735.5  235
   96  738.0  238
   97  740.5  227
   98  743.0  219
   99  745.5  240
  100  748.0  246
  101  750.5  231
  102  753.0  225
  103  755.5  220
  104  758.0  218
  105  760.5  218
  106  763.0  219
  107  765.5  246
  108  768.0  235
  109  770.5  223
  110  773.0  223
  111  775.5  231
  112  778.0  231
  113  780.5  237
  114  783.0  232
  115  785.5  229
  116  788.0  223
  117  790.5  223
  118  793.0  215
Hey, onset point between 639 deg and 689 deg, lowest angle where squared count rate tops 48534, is 640.5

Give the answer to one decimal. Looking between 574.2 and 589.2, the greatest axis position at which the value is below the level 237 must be 588.0 deg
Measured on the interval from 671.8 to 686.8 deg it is 685.5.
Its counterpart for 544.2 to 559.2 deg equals 553.0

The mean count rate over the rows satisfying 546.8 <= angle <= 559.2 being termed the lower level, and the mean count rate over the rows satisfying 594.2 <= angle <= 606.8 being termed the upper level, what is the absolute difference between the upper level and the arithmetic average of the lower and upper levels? 30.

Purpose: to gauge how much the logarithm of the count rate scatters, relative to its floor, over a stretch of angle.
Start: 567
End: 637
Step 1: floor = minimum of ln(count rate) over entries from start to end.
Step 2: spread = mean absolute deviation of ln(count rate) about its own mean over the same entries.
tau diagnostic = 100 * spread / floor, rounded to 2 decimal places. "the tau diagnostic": 1.76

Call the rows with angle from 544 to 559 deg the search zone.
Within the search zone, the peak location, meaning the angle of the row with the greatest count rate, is 558.0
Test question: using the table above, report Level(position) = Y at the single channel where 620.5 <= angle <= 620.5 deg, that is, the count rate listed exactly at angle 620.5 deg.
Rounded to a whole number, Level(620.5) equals 219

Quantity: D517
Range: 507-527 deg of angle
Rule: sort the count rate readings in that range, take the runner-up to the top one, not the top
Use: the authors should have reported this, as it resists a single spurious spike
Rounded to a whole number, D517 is 251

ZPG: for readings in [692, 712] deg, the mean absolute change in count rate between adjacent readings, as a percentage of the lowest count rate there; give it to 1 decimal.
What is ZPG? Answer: 3.6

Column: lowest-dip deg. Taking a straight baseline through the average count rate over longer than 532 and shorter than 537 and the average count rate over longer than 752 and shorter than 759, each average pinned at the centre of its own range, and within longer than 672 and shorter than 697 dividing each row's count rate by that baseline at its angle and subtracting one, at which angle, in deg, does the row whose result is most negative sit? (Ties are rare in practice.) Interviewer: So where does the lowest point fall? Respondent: 685.5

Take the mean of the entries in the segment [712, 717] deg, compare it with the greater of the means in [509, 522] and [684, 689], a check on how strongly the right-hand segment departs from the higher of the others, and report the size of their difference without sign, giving 40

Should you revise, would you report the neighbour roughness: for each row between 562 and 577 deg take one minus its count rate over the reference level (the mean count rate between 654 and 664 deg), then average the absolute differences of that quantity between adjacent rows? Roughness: 0.071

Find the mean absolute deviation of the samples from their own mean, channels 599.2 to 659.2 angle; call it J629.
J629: 16.6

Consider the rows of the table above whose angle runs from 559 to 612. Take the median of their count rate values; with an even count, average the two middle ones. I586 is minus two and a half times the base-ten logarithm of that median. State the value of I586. -5.82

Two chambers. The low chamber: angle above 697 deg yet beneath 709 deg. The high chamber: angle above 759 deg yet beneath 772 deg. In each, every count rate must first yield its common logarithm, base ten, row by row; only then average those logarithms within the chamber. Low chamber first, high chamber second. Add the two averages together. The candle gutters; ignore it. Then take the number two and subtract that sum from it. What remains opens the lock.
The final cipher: -2.70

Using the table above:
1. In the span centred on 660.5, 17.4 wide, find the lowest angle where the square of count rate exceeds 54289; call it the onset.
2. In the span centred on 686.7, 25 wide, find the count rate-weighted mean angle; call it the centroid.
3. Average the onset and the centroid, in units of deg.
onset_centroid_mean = 671.0 deg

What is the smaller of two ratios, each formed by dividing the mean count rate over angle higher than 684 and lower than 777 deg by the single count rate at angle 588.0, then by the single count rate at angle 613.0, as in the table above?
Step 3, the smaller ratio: 1.12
